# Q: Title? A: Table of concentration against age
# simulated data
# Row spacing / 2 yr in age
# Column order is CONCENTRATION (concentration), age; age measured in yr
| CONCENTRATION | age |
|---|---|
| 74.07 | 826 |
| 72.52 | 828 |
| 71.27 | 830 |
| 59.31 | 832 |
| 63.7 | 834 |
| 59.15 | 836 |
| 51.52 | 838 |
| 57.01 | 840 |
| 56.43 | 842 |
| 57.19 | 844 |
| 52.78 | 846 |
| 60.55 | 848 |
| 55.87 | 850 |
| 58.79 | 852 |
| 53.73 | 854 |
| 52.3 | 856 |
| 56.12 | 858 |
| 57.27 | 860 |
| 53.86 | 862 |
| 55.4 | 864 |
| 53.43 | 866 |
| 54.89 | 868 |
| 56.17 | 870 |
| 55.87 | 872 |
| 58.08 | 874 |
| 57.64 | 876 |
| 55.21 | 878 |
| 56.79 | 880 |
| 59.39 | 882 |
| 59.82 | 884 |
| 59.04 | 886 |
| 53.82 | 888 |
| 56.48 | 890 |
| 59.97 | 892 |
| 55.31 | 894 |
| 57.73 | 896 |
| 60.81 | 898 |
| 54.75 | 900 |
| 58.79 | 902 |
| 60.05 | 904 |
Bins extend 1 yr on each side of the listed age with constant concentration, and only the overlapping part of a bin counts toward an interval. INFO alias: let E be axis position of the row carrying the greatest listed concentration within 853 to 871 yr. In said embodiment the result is 860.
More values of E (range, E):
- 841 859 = 848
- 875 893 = 892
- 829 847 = 830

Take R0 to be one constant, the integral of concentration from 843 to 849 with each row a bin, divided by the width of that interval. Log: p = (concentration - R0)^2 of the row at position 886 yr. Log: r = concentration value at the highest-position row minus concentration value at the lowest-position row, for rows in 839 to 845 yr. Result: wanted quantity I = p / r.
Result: 26.9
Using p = 5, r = 0.2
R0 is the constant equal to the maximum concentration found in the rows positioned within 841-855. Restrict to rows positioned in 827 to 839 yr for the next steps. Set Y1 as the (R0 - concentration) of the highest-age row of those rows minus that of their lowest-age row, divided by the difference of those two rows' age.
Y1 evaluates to 2.1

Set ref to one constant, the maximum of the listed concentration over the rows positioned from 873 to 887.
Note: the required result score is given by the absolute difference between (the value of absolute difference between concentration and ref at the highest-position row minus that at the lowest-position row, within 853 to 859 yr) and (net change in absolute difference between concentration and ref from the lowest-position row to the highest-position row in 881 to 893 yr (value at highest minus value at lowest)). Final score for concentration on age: 2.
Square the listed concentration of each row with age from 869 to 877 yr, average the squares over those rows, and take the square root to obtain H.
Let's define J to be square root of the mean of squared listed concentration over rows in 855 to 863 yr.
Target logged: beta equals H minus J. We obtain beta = 2.0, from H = 56.9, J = 54.9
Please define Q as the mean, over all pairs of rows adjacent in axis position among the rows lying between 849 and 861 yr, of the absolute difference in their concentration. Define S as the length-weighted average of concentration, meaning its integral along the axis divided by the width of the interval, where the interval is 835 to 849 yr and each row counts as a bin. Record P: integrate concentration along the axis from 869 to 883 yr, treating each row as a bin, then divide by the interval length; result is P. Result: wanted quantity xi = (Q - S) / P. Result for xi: -0.94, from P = 57.0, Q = 2.9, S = 56.4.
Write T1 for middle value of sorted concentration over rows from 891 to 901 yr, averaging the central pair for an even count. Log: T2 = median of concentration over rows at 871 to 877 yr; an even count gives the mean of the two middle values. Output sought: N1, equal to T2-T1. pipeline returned -0.1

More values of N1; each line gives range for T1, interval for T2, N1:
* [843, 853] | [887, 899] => -0.1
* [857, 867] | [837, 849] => 1.3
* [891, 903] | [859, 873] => -2.9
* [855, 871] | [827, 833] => 16.1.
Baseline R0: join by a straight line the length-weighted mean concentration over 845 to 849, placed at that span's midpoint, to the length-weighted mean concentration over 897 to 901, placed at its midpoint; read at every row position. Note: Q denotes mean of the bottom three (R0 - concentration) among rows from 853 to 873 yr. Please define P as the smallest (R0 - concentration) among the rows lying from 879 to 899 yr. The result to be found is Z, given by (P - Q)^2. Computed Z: 12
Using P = -3.1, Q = 0.48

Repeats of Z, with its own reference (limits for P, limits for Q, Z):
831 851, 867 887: 29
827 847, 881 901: 187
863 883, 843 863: 0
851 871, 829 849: 45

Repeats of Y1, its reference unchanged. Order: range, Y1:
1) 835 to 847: 0.6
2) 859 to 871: 0.1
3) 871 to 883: -0.4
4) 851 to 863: 0.5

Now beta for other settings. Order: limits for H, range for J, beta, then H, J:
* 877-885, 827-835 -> -9.1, 57.8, 66.9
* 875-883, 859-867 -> 2.3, 57.3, 55.0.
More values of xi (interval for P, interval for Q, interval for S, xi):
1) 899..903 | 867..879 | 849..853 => -0.99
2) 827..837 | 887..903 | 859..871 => -0.79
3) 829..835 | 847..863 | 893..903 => -0.84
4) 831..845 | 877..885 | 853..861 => -0.92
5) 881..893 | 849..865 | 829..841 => -0.99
